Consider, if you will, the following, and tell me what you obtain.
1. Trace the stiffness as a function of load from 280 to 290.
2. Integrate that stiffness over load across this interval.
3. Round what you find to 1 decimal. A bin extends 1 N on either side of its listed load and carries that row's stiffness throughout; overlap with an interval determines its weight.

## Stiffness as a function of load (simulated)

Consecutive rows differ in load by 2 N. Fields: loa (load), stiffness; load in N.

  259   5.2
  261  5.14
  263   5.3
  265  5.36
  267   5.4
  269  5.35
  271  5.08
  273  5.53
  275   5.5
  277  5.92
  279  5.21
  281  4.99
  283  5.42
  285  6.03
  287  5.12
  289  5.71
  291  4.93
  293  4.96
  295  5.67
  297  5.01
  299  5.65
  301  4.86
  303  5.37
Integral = 54.5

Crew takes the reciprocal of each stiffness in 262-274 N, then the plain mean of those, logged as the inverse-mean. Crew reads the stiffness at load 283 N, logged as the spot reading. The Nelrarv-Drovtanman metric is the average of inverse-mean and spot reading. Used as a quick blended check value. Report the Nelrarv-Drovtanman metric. 2.80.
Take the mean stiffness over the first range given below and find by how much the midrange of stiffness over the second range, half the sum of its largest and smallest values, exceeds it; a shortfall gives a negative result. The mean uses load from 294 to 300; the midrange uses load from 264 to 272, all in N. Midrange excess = -0.20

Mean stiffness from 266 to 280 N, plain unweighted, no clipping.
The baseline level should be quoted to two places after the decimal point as 5.43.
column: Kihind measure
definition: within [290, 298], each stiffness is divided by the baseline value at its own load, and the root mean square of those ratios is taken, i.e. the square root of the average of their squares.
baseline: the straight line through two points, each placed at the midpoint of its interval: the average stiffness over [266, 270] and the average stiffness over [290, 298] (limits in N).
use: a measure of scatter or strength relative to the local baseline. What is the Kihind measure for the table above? 1.00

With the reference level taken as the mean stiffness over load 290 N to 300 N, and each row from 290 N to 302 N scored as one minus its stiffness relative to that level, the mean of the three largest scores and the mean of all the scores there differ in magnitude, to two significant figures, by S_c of 0.050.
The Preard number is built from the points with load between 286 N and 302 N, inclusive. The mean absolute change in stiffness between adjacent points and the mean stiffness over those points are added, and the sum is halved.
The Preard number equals 2.92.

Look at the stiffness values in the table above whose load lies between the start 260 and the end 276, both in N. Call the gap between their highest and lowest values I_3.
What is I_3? 0.45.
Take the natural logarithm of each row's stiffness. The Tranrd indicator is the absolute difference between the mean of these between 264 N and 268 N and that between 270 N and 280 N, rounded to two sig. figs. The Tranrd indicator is 0.011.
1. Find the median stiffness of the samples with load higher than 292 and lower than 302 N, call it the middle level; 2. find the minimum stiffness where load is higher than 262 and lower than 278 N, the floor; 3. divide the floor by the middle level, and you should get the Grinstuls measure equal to 1.014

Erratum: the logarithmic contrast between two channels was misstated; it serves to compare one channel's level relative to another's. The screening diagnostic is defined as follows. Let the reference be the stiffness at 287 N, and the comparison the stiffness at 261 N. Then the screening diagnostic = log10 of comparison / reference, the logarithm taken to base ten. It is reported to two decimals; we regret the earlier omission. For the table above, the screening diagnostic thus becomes 0.00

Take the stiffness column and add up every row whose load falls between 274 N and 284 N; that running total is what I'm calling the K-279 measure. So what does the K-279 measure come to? 27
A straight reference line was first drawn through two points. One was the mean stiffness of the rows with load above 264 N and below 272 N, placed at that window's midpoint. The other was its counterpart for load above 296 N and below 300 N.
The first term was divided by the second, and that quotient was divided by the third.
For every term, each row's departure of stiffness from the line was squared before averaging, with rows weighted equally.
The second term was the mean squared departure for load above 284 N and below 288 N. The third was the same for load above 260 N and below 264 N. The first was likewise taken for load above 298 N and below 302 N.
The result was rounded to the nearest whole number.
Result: 53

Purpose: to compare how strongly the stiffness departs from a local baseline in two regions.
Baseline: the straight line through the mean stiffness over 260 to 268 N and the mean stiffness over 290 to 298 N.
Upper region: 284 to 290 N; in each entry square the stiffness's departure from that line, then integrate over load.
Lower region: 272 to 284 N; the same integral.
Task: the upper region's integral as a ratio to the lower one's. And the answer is 1.4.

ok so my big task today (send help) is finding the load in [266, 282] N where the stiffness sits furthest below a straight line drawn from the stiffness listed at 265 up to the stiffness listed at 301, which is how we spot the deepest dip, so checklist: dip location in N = 271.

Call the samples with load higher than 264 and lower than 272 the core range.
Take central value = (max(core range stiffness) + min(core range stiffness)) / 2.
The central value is 5.240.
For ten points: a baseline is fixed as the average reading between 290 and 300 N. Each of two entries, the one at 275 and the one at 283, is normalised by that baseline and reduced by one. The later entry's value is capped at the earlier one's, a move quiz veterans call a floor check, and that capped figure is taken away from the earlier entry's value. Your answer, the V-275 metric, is 0.015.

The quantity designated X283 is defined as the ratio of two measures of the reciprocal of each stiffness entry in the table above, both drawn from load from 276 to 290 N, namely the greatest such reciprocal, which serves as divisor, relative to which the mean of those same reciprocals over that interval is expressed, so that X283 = 0.914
